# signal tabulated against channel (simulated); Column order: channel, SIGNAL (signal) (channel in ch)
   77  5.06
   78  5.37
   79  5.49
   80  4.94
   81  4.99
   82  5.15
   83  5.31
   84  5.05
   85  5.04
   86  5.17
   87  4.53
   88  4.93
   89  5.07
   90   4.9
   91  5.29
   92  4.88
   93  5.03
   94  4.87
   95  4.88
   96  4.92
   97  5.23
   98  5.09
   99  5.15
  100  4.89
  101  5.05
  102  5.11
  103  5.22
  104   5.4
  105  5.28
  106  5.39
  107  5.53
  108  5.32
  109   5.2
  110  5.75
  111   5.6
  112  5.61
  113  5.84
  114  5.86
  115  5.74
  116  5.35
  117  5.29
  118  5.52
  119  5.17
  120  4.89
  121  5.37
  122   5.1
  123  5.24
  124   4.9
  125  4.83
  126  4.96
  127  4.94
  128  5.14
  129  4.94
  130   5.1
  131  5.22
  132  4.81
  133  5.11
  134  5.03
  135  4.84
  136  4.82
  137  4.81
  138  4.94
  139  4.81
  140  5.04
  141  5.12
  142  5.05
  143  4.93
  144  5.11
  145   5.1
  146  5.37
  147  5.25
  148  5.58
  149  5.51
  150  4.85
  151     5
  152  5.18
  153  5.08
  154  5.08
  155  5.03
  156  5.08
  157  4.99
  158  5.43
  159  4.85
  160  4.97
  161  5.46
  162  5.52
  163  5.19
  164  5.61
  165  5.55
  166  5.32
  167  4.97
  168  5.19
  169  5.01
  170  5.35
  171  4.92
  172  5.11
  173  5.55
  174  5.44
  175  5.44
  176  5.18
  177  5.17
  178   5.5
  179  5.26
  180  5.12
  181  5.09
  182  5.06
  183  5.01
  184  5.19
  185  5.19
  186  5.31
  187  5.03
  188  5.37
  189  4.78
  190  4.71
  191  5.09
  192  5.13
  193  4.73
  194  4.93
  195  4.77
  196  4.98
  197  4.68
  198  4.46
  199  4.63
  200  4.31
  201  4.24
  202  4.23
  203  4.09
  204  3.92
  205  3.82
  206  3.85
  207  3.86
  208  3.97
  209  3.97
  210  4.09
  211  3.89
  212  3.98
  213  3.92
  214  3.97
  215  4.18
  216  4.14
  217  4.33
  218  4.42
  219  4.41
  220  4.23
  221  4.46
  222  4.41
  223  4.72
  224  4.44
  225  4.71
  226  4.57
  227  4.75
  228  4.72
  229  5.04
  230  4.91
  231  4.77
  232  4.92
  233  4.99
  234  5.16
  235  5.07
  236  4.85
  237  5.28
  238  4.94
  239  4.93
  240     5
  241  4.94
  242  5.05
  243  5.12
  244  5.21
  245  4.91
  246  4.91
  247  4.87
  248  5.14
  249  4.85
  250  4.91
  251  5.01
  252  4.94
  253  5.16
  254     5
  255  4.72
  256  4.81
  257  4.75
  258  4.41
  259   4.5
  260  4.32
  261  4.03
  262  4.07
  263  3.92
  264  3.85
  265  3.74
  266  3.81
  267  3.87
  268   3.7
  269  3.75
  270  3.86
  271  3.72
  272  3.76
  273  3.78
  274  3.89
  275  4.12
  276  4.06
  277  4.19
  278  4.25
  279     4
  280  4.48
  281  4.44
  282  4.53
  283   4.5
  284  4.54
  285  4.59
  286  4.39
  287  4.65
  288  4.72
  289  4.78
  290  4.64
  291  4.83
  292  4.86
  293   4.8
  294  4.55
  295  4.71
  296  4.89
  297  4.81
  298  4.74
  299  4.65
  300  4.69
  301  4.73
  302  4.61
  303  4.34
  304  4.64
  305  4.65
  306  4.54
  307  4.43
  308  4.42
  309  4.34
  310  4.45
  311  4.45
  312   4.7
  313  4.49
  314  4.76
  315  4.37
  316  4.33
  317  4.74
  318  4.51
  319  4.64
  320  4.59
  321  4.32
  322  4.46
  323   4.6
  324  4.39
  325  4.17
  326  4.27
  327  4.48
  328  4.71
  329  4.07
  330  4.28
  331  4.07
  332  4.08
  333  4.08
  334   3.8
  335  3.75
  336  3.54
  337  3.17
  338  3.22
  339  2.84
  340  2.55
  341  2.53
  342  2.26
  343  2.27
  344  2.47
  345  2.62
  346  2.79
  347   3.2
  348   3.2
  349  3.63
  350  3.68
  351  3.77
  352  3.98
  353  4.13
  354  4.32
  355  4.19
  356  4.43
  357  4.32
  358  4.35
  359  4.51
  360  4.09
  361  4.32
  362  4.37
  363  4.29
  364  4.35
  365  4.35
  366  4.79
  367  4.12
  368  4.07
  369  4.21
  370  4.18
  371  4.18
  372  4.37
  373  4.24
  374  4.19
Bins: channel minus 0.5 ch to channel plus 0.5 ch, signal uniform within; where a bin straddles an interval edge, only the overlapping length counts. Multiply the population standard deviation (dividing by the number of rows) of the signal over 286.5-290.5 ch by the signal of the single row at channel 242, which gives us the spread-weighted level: 0.3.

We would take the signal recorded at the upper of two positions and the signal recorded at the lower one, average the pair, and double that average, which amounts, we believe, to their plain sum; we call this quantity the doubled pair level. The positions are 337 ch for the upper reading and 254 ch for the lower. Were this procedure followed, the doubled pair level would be 8.2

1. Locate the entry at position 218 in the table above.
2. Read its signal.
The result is 4.42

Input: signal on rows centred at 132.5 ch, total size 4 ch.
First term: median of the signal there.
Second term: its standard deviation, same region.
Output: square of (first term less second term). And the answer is 24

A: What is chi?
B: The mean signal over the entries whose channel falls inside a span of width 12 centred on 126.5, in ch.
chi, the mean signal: 5.0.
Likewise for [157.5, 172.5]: 5.2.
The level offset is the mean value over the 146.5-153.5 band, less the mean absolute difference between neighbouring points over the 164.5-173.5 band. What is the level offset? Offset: 4.91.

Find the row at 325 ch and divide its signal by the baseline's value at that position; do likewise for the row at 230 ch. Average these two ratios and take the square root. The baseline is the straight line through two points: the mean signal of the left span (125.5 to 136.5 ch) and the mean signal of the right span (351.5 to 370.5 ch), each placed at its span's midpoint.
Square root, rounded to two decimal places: 1.00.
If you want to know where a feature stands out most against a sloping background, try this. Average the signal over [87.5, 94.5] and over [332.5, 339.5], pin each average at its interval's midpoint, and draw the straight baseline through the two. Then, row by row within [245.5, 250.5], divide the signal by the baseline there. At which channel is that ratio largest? 248 ch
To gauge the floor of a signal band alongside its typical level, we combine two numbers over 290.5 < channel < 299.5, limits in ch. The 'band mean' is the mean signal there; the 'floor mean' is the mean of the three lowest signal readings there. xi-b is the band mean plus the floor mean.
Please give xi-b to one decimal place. 9.4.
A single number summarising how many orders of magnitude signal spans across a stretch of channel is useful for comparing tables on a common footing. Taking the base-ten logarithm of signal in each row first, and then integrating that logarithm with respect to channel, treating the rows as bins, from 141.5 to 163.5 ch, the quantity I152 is 15.7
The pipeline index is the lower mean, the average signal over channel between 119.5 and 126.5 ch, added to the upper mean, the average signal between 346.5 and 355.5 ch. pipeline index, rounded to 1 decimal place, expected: 8.8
